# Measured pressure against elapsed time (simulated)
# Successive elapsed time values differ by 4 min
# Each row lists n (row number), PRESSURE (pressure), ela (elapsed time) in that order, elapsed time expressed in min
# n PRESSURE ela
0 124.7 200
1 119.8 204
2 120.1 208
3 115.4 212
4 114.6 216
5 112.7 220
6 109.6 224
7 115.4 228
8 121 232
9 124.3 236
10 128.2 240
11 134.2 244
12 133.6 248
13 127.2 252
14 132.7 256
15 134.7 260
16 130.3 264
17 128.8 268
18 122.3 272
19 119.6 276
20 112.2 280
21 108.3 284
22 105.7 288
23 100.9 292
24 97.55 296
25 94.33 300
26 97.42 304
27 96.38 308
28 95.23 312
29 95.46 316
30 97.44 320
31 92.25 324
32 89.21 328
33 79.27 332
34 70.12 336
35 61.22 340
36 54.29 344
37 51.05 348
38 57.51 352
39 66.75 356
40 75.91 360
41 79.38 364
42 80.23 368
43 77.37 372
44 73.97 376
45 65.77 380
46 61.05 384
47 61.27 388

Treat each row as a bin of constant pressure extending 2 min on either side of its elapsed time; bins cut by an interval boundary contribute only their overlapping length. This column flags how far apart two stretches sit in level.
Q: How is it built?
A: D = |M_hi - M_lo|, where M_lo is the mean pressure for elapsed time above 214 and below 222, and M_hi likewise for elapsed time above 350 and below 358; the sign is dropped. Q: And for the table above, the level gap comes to 52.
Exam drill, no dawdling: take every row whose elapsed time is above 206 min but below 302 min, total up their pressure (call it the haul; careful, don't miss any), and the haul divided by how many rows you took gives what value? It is 118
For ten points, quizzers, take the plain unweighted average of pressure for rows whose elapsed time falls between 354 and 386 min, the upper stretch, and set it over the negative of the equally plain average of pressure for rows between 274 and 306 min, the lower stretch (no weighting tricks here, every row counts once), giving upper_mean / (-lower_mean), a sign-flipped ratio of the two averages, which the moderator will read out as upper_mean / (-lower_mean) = -0.69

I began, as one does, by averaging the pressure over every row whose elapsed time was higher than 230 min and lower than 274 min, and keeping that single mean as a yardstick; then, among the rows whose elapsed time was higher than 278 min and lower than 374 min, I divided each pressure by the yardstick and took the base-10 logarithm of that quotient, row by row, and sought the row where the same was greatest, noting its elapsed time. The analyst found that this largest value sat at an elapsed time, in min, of 280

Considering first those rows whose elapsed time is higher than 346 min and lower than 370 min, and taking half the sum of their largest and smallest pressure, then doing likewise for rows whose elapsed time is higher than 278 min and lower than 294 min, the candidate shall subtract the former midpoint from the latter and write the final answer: 41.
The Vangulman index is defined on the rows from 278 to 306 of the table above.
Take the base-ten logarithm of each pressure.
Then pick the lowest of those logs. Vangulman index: 1.97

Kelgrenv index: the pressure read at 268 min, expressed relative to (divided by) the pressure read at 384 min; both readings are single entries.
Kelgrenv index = 2.1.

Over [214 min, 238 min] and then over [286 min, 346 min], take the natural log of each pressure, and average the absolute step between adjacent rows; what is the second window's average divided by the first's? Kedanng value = 1.6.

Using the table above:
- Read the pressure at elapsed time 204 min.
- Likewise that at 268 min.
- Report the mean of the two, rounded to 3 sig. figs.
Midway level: 124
